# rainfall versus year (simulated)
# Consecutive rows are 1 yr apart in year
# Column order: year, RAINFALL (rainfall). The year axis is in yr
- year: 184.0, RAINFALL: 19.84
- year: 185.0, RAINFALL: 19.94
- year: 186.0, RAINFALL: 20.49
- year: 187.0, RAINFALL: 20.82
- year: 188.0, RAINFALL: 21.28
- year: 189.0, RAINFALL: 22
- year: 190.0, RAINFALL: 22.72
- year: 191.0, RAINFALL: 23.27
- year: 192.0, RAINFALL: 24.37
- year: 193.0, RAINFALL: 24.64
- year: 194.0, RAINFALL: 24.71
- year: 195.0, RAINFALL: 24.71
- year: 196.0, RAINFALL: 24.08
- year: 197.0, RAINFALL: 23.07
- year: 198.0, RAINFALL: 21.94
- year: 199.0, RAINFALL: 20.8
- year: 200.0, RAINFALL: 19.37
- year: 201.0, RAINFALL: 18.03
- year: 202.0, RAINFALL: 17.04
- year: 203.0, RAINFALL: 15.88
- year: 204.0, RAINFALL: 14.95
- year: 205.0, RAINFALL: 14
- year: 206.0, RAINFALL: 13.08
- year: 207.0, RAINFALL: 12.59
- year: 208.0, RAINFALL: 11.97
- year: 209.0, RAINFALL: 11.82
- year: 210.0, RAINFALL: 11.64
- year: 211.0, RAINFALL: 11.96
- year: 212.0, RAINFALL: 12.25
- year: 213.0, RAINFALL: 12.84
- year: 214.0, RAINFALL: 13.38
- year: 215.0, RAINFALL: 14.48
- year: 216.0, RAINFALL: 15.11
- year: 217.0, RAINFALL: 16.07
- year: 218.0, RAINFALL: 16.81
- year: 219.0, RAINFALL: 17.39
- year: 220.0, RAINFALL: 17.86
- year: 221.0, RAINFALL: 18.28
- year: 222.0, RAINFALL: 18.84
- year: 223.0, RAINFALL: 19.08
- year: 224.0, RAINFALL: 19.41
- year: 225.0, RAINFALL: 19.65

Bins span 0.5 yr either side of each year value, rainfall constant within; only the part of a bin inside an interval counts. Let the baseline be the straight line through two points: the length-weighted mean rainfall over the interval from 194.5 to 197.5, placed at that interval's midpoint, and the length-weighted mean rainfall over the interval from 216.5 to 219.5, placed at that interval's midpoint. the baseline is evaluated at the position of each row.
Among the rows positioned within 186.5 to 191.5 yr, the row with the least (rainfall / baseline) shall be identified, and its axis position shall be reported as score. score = 187.0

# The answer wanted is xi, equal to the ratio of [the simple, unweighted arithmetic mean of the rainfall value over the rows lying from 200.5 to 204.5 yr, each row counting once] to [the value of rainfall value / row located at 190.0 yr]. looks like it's 0.73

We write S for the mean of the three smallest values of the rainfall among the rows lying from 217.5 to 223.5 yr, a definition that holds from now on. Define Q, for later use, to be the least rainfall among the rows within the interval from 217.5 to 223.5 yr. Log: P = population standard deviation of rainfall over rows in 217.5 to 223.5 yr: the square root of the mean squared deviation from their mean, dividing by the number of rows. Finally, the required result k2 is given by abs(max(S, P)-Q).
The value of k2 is 0.54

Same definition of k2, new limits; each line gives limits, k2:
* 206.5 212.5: 0.17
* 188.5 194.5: 0.66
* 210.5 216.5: 0.39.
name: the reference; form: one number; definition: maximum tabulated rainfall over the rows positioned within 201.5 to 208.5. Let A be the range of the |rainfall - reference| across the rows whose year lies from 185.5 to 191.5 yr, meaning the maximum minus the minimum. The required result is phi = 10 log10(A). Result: 4.4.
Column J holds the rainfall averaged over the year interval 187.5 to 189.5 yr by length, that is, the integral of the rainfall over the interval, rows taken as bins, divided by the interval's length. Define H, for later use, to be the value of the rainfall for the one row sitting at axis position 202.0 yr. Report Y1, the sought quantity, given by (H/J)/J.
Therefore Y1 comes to 0.04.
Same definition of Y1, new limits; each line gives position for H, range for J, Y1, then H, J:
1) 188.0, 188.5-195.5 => 0.04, 21.28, 23.8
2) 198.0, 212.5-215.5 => 0.12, 21.94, 13.6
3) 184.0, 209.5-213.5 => 0.13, 19.84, 12.2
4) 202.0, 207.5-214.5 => 0.11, 17.04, 12.3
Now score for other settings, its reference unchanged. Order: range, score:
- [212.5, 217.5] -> 213.0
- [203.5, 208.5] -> 208.0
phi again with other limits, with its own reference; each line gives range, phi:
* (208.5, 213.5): 0.8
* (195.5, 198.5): 3.3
